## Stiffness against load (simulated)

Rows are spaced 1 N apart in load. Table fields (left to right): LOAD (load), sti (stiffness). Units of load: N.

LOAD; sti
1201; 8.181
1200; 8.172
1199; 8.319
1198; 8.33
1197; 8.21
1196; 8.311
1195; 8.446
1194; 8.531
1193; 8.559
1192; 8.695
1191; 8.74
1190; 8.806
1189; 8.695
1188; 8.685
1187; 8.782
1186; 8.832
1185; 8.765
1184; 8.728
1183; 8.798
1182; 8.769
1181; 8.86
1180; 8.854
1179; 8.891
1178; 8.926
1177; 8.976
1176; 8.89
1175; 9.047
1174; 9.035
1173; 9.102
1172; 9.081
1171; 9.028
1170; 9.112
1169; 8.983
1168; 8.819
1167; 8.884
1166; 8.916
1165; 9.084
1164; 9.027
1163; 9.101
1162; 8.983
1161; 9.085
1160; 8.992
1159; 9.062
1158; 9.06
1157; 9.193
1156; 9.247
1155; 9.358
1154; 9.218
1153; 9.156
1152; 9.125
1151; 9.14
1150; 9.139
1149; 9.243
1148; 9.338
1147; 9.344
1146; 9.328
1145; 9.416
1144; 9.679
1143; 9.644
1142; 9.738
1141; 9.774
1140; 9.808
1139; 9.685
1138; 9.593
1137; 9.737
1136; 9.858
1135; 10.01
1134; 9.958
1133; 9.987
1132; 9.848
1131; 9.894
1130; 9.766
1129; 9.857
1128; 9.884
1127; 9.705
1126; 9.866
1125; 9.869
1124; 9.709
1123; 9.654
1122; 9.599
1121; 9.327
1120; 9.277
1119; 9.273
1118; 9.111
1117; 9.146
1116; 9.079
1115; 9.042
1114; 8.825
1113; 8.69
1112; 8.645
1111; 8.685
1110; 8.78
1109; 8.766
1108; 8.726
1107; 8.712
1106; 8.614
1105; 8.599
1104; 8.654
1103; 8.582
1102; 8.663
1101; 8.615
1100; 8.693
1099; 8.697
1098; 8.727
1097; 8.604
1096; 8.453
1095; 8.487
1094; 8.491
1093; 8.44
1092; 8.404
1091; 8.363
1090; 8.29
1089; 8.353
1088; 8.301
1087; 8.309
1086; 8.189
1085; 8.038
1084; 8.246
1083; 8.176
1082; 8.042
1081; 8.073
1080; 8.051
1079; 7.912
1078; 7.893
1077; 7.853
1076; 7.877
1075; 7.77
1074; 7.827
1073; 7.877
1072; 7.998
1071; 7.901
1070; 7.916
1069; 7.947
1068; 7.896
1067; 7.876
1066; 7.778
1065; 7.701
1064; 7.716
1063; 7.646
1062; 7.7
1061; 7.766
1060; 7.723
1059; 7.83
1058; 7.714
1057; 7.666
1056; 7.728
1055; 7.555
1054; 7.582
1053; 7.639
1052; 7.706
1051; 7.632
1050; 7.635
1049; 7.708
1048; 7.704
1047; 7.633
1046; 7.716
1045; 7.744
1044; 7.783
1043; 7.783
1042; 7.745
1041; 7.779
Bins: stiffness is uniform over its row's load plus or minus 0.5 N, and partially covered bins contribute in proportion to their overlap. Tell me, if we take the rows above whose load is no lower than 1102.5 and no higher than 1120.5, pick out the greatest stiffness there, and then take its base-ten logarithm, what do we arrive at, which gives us 0.97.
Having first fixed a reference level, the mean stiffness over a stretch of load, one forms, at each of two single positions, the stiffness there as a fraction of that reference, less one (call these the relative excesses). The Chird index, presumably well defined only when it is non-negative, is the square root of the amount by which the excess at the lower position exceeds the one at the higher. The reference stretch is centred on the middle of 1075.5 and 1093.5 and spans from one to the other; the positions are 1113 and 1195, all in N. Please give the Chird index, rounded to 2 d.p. 0.17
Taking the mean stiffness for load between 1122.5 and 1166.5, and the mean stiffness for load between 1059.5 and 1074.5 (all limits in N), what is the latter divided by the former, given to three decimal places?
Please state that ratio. 0.825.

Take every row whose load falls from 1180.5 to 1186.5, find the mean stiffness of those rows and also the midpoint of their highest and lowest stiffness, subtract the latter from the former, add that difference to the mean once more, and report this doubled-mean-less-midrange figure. 8.8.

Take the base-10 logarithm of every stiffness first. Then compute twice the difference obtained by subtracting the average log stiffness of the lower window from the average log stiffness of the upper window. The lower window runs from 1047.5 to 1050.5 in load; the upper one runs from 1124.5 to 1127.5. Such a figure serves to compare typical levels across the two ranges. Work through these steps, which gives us 0.213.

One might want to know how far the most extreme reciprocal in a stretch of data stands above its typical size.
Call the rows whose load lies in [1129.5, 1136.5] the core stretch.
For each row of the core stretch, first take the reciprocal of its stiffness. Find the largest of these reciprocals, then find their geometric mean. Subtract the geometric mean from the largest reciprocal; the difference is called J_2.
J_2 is 0.0014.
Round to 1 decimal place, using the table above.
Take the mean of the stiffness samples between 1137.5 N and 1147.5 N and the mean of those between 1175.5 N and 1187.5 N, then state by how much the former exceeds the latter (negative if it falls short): 0.8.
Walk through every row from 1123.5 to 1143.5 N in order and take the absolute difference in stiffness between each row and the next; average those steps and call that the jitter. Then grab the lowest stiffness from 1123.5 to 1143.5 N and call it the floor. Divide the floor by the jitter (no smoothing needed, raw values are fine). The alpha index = 101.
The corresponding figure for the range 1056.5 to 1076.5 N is 117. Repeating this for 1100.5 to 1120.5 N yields 128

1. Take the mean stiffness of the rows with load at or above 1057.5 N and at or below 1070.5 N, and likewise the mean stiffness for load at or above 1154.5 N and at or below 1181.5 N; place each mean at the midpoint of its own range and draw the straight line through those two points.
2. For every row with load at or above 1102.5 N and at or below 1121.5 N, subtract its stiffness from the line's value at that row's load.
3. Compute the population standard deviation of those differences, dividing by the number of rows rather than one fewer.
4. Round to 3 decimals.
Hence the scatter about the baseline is 0.193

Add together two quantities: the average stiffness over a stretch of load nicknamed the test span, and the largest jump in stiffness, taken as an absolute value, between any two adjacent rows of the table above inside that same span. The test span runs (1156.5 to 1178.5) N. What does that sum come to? 9.2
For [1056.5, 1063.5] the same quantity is 7.8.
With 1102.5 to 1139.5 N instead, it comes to 9.6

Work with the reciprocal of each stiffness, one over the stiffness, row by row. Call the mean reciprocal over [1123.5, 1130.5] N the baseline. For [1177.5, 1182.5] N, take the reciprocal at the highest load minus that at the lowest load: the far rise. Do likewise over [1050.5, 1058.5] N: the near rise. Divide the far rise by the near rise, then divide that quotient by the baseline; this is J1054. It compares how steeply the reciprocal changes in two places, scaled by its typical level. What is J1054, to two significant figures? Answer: -14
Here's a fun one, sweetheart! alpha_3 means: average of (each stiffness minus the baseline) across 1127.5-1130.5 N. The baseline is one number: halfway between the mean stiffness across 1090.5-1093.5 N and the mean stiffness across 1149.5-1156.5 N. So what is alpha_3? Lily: 1.04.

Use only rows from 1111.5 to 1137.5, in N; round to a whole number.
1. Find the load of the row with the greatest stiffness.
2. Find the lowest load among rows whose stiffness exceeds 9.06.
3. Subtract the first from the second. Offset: -19 N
